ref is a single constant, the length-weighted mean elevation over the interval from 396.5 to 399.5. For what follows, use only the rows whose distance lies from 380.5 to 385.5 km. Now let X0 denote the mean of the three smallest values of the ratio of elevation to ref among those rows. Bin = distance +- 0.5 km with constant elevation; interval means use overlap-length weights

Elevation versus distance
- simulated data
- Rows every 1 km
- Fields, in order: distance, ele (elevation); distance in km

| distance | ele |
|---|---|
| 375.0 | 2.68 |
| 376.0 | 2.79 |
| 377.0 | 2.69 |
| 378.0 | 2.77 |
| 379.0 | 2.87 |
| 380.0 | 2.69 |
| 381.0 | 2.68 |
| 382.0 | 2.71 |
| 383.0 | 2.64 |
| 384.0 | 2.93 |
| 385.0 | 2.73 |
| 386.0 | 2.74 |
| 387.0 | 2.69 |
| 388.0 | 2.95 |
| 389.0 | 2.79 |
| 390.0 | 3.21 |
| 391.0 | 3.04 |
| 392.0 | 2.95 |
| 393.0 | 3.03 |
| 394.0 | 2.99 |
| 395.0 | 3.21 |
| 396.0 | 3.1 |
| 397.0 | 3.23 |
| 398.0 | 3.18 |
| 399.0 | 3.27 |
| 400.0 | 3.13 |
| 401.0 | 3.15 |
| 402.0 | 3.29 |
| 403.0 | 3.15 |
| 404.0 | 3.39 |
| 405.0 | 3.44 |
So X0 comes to 0.830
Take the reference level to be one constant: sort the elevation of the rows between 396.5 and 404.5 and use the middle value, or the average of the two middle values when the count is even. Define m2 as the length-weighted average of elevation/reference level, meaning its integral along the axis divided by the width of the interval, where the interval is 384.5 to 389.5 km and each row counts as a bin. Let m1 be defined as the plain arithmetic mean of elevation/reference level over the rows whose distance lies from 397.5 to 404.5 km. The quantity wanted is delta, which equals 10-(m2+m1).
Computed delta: 8.13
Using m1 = 1.01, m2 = 0.867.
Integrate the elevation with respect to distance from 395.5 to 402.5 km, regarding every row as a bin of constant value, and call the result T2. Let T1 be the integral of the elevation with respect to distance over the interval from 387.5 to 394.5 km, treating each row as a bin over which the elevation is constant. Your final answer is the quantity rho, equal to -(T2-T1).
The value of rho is -1.4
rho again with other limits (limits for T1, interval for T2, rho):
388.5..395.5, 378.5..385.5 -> 2.0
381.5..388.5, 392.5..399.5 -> -2.6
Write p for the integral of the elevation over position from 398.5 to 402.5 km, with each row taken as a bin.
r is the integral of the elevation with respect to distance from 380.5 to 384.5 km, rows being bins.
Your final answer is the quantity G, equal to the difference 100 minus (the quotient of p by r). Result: 98.8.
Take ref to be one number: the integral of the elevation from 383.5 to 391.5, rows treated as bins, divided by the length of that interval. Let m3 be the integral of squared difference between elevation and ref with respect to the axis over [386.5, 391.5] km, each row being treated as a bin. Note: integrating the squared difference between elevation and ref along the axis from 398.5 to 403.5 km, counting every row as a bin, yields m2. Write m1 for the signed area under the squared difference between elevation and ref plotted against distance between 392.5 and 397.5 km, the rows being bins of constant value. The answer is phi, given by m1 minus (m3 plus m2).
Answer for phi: -0.39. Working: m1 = 0.30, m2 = 0.513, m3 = 0.18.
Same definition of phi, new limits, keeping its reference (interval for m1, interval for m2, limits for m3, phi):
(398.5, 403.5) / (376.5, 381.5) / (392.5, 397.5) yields 0.08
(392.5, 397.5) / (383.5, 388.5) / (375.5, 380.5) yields 0.12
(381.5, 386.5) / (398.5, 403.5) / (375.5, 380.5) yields -0.47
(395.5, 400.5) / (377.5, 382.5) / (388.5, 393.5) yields 0.17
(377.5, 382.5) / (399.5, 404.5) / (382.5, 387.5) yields -0.64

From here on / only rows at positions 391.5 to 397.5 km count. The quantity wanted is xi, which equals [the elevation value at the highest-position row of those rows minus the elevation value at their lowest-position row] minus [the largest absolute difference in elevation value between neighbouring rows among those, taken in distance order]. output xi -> 0.060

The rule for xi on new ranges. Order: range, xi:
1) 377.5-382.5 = -0.240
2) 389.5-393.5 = -0.350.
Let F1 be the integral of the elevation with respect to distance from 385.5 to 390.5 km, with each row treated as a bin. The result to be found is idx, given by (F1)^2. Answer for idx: 207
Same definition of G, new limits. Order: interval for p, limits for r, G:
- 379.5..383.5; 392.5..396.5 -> 99.1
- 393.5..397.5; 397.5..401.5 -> 99.0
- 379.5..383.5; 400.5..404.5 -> 99.2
